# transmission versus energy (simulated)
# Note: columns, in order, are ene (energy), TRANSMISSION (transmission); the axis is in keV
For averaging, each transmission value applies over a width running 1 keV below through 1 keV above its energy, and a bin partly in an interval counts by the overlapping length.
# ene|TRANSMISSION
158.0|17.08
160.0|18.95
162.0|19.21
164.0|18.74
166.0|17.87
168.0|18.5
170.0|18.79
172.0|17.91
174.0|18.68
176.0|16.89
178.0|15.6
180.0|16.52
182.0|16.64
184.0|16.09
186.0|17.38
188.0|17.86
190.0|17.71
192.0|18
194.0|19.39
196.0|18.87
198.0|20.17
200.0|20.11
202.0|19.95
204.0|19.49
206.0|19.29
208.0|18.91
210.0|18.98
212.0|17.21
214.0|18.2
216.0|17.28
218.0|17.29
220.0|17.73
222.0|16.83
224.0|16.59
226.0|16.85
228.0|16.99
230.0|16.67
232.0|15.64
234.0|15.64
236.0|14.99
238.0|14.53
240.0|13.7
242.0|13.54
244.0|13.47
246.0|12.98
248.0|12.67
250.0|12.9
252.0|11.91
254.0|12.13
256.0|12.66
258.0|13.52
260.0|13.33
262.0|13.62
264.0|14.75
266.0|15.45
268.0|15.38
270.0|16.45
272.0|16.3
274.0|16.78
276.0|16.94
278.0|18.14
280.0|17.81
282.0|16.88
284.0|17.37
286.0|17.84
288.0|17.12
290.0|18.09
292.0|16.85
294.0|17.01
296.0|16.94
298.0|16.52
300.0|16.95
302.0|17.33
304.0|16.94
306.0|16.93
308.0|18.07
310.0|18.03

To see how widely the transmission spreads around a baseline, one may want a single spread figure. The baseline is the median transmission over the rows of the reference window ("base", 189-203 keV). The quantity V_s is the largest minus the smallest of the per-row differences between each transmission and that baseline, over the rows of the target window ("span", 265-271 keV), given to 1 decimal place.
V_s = 1.1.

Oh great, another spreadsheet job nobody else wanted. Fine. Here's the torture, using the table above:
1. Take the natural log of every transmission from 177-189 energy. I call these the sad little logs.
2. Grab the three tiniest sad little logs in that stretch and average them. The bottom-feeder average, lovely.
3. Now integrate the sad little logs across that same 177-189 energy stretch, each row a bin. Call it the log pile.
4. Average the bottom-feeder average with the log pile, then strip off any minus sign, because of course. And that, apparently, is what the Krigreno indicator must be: 18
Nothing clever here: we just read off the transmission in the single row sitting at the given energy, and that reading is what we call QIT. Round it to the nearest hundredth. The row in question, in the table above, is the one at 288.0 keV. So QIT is 17.12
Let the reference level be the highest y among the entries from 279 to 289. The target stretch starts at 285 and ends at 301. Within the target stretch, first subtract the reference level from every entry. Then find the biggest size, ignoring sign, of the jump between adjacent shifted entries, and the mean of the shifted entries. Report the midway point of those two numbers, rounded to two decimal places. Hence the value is 0.28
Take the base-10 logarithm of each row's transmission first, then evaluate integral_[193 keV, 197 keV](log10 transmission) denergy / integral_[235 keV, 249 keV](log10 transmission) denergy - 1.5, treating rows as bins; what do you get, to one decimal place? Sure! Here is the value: -1.2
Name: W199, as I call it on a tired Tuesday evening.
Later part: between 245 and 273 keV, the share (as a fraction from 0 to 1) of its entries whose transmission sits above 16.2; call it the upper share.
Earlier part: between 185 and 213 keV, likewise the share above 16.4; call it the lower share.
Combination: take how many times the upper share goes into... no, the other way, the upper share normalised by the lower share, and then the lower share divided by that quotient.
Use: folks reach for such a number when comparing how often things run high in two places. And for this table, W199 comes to 7.00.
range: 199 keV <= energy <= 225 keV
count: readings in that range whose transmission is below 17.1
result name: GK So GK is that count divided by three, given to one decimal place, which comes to 0.7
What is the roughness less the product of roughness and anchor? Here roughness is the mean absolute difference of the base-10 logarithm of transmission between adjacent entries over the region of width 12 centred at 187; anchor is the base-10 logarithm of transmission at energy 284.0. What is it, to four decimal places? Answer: -0.0034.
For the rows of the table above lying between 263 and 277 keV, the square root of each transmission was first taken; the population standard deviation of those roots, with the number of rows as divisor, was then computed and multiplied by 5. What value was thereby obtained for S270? 0.48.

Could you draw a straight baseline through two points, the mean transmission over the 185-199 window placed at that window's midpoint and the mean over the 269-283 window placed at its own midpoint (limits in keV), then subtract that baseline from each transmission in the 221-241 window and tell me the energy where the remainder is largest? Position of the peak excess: 228.0 keV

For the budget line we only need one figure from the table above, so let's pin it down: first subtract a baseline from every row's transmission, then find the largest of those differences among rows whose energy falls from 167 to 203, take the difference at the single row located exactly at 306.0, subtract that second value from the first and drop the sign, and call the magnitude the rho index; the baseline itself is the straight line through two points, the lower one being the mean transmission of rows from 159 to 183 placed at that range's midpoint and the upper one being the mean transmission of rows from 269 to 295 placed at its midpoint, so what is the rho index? 2.6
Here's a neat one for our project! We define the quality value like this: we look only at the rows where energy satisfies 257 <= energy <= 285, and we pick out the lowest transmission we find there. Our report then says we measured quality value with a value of 13.33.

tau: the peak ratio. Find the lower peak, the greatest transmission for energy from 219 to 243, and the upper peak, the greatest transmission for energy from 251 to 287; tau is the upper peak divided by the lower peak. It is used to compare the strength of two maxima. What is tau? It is 1.02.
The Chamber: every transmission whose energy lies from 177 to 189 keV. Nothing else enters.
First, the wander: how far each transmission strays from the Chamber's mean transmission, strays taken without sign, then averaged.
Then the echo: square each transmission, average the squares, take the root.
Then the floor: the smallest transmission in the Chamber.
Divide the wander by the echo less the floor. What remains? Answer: 0.57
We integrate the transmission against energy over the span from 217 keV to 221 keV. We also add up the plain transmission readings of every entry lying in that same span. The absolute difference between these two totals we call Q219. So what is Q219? 35.0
